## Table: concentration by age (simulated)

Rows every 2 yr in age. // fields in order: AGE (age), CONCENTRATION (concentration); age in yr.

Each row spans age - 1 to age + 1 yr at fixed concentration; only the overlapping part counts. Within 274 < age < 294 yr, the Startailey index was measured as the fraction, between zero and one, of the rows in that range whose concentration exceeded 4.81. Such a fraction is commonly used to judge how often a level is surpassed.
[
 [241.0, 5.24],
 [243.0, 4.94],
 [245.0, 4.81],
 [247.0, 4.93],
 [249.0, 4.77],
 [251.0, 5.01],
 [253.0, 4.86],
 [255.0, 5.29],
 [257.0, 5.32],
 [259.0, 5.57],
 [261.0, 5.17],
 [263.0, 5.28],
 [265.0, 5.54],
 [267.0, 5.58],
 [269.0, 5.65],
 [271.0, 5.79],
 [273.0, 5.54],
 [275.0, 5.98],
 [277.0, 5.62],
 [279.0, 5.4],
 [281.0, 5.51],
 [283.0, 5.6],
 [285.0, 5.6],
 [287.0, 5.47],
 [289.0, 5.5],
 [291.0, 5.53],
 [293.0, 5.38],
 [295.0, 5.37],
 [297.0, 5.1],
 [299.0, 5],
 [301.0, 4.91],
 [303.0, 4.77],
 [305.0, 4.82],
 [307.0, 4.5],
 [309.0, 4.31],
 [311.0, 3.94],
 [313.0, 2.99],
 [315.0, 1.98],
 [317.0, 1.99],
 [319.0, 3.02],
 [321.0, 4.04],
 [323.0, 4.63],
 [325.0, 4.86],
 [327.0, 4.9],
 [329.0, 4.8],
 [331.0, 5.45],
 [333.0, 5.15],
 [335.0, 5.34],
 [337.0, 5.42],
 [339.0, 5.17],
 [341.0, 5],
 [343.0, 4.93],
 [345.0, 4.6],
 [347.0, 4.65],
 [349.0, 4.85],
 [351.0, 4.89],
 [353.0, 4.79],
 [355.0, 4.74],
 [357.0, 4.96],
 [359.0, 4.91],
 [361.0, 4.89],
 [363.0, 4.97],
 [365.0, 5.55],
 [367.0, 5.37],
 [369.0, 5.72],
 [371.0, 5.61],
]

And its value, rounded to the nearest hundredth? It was 1.00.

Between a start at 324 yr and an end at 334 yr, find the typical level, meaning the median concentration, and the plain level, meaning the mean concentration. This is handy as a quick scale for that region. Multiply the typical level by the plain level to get 25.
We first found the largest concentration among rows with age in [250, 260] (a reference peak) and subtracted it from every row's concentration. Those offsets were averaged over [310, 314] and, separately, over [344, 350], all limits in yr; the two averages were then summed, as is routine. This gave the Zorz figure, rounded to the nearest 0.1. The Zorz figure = -3.0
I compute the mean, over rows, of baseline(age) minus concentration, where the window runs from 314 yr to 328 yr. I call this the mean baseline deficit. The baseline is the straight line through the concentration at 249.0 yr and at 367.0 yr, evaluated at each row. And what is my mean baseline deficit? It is 1.5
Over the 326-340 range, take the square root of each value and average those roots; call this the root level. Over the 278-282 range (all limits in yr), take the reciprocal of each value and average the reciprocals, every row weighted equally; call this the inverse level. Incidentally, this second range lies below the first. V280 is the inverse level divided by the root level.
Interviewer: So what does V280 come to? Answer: 0.081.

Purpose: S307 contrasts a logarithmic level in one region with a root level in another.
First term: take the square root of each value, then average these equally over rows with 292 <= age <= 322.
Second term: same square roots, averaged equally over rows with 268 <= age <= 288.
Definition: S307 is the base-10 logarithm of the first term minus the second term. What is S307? -2.07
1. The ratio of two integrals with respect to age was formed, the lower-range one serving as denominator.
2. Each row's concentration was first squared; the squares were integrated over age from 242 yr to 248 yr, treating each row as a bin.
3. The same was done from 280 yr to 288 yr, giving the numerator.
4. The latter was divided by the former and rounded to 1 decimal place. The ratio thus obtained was 1.7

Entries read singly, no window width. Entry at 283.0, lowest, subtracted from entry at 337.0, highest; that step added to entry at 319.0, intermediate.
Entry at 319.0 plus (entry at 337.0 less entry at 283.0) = 2.8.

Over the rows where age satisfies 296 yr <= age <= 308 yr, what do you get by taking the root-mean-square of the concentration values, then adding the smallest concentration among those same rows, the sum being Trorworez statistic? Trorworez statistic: 9.4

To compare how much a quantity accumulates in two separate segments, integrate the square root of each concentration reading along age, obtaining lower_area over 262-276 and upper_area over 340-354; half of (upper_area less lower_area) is -1.2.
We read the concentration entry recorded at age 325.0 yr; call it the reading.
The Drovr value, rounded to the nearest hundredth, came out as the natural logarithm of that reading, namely 1.58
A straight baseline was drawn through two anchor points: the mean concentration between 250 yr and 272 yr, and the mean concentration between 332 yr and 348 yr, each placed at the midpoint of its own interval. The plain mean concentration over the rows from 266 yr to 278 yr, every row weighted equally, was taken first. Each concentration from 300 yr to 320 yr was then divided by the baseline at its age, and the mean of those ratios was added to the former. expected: 6.41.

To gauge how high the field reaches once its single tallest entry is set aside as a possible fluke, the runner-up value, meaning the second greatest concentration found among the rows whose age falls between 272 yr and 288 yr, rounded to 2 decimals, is 5.62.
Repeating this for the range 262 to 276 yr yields 5.79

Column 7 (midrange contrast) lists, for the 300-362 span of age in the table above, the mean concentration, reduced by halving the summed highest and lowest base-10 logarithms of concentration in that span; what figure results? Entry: 4.0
